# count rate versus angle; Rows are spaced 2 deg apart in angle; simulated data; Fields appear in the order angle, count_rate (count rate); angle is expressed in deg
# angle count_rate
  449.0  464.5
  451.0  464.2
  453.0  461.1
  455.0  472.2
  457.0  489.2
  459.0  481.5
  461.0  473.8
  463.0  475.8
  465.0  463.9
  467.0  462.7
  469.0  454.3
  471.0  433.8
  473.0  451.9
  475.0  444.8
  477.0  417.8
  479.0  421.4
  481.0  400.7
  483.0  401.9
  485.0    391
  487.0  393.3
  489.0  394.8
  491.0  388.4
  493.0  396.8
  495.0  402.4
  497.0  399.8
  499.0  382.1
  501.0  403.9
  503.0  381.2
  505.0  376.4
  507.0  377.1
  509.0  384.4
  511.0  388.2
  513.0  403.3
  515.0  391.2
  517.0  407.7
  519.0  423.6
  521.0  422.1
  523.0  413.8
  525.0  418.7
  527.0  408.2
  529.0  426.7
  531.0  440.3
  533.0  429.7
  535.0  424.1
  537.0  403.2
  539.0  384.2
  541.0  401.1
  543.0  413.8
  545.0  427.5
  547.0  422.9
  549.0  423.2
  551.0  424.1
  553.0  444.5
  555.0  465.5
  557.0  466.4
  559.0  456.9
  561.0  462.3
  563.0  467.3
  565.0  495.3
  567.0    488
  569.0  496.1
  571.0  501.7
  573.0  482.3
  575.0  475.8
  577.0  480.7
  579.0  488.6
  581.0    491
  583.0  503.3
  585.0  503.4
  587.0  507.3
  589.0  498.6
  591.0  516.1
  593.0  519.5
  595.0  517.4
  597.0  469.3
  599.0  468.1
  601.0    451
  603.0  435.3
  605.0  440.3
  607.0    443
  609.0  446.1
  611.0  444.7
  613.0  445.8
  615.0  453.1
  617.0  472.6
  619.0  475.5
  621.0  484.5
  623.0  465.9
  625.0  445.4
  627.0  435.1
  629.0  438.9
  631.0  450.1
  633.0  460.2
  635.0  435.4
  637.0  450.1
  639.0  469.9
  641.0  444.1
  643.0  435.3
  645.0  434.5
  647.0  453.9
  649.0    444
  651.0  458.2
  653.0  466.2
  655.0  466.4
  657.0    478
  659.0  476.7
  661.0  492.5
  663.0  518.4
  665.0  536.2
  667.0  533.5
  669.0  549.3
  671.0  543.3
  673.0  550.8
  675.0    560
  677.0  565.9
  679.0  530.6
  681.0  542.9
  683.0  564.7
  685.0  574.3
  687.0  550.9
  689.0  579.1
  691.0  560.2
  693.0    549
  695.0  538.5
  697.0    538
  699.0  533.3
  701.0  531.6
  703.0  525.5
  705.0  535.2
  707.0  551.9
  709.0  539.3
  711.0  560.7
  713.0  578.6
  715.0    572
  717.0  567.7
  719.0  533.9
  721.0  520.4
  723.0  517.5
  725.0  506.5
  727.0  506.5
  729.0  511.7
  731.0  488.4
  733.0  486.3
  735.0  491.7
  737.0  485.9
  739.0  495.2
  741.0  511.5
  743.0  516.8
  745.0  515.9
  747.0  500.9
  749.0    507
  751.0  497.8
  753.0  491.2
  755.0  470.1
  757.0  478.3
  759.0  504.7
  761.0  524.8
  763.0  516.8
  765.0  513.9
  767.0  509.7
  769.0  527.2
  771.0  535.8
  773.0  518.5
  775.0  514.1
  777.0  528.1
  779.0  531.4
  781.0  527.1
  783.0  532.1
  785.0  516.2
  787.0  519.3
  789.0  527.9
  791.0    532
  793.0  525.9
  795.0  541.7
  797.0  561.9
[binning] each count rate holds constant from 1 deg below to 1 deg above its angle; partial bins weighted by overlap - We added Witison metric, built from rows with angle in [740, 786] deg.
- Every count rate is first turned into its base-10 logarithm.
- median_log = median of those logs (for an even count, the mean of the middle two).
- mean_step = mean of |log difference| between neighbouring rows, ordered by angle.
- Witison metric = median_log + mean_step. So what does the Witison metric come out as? 2.72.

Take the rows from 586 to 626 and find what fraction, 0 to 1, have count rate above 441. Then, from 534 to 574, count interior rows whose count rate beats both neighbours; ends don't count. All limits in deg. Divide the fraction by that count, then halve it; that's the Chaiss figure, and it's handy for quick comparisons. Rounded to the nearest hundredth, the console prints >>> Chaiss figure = 0.11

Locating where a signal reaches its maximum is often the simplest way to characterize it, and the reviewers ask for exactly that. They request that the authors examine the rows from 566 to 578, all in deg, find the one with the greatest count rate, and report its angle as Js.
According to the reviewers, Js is 571.0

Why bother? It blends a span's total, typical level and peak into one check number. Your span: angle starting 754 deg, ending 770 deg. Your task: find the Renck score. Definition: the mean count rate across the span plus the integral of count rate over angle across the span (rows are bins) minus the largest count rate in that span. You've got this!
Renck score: 8069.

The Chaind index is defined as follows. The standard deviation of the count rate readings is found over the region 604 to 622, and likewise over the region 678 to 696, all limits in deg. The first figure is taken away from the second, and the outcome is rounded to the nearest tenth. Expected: -0.3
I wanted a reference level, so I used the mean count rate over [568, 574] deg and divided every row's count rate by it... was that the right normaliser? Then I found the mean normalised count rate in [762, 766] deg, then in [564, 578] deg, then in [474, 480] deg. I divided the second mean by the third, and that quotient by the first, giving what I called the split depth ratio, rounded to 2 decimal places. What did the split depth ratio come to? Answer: 1.09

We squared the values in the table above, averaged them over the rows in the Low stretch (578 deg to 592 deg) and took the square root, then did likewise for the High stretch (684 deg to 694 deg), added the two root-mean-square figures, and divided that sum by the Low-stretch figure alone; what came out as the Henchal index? 2.12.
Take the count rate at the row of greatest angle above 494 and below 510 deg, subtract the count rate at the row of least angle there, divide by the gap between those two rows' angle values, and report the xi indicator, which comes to -1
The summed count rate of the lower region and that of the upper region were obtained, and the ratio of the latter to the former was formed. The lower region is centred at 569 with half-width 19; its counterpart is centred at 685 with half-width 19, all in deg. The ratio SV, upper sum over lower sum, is 1.15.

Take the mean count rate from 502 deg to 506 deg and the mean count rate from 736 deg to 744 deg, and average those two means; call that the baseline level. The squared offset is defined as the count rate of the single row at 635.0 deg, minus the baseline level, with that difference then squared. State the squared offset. 27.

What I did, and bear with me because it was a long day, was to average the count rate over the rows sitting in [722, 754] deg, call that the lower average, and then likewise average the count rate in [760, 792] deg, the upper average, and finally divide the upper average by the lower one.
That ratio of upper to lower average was 1.04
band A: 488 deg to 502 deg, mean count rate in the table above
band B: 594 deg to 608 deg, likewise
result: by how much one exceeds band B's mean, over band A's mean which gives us -1.16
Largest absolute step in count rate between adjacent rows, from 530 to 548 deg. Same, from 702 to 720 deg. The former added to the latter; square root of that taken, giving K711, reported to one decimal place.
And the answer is 7.4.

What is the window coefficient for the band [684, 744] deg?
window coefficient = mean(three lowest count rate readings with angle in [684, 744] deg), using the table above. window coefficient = 487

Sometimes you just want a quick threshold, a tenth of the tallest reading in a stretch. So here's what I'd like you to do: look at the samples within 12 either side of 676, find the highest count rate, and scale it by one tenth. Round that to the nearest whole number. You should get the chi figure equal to 57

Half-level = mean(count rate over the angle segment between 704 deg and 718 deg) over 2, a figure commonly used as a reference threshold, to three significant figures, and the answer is 279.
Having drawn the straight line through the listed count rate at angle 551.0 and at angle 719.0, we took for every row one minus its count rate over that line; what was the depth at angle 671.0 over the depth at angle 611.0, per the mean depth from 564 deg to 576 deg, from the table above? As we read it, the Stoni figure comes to 17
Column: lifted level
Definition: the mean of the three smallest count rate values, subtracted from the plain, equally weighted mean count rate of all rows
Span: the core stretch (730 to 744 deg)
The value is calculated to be 10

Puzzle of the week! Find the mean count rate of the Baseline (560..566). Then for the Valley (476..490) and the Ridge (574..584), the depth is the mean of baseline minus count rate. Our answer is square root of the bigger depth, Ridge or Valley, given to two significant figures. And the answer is 8.5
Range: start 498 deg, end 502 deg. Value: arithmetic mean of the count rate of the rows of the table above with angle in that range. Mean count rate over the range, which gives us 393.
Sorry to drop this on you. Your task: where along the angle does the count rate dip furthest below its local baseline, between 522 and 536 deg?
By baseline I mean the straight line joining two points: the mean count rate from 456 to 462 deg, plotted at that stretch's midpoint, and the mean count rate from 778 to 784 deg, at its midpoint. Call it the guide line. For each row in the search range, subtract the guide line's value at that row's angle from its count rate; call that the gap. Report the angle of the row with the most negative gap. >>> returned 527.0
